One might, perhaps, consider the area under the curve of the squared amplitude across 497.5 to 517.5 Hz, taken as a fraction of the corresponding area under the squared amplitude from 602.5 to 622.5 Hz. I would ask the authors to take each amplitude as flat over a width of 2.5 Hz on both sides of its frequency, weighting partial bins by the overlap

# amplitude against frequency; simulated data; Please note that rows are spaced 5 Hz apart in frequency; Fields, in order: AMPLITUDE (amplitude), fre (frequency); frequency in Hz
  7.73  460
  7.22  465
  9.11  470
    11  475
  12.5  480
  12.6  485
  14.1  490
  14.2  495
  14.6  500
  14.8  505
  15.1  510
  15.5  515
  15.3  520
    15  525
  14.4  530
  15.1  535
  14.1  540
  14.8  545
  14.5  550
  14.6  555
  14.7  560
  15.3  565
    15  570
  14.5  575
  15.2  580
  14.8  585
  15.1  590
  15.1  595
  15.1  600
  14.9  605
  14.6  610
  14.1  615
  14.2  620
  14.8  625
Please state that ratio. 1.08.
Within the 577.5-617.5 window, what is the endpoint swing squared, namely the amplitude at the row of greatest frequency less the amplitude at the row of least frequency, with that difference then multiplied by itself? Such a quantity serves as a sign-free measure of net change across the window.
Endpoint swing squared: 1.2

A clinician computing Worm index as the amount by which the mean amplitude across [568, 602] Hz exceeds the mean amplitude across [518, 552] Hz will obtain 0.23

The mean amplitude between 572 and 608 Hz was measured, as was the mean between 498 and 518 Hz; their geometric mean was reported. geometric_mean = 15.0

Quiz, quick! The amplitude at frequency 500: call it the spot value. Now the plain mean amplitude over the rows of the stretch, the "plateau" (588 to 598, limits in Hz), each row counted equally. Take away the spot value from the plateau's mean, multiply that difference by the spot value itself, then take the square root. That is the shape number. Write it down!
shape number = 2.7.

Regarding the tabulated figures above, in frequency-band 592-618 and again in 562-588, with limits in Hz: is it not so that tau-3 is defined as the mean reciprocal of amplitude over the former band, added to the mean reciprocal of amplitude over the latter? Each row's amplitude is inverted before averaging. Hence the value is 0.1347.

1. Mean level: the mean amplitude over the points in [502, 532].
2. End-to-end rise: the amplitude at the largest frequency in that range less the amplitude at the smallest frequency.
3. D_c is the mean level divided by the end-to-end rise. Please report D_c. -38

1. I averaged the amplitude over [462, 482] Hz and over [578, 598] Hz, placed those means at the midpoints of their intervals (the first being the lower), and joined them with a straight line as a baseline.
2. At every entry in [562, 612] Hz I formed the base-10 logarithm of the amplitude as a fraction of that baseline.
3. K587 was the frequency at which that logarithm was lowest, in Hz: 610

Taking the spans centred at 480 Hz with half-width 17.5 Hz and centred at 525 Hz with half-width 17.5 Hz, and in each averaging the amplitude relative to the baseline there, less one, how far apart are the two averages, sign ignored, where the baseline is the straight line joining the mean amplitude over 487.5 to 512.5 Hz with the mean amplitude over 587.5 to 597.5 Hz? 0.217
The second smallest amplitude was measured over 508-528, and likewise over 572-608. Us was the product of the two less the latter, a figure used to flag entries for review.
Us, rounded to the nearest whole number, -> 209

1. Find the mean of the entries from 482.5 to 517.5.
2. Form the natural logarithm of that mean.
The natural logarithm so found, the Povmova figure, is 2.67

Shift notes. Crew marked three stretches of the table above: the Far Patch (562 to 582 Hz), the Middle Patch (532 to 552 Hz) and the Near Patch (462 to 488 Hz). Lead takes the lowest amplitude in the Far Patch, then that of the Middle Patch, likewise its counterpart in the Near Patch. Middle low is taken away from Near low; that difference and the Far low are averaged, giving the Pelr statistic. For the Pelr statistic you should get 3.8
